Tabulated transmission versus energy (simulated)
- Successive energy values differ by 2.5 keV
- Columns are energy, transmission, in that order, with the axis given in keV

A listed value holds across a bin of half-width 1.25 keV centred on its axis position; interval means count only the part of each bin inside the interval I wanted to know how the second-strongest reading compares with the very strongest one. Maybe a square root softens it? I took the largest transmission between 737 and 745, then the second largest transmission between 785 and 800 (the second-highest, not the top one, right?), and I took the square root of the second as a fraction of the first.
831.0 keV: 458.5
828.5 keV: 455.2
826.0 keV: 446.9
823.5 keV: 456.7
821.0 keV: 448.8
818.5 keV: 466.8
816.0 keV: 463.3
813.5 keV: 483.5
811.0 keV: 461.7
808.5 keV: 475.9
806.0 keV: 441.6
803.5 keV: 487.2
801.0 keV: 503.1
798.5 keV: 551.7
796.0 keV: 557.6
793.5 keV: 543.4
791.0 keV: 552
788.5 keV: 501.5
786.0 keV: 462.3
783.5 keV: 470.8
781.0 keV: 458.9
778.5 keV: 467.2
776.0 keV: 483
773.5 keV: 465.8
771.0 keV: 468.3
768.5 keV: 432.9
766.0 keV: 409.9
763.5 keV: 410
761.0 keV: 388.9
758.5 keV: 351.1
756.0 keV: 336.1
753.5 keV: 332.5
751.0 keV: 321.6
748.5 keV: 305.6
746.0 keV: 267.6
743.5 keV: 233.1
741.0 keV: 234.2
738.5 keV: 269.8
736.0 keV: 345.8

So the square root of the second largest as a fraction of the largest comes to 1.43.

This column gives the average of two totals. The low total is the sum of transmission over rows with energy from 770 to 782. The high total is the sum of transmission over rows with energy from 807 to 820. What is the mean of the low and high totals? 2347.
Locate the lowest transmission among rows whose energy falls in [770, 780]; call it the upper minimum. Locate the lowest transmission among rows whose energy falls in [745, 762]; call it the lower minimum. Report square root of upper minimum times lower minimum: 353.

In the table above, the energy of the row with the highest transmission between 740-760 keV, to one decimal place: 758.5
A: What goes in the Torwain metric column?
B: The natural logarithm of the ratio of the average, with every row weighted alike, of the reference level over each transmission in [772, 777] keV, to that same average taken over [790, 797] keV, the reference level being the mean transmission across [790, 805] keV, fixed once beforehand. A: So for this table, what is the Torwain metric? 0.15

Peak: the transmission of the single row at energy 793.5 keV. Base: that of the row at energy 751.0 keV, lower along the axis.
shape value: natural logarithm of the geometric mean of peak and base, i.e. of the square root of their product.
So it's 6.04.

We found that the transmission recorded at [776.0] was 483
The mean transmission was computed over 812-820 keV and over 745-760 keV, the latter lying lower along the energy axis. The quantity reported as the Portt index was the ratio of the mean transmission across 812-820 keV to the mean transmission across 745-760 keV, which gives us 1.5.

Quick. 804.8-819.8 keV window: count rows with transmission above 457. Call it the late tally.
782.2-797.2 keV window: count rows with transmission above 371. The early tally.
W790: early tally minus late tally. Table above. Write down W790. 1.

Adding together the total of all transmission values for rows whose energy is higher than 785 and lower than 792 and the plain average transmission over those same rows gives 2021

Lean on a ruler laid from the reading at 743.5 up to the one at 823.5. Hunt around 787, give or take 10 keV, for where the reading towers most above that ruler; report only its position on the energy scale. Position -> 791.0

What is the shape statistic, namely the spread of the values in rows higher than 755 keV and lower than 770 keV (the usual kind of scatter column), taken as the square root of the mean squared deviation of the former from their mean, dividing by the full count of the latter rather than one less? 34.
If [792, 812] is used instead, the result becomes 41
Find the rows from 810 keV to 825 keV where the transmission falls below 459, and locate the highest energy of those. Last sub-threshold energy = 823.5 keV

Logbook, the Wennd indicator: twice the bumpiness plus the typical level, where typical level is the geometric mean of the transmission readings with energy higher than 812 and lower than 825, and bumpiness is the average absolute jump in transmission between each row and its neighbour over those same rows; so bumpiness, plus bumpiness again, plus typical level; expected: 488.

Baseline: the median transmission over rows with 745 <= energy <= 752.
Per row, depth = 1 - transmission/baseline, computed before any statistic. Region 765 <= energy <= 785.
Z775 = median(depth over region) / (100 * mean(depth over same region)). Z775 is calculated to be 0.0106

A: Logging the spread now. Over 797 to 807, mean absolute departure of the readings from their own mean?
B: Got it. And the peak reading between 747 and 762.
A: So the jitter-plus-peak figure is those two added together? 420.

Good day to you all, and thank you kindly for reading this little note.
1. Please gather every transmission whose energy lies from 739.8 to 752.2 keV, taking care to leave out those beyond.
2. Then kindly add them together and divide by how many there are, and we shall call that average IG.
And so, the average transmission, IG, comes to 272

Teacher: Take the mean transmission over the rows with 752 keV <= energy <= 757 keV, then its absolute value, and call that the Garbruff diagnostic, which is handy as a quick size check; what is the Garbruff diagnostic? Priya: 334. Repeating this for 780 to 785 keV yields 465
